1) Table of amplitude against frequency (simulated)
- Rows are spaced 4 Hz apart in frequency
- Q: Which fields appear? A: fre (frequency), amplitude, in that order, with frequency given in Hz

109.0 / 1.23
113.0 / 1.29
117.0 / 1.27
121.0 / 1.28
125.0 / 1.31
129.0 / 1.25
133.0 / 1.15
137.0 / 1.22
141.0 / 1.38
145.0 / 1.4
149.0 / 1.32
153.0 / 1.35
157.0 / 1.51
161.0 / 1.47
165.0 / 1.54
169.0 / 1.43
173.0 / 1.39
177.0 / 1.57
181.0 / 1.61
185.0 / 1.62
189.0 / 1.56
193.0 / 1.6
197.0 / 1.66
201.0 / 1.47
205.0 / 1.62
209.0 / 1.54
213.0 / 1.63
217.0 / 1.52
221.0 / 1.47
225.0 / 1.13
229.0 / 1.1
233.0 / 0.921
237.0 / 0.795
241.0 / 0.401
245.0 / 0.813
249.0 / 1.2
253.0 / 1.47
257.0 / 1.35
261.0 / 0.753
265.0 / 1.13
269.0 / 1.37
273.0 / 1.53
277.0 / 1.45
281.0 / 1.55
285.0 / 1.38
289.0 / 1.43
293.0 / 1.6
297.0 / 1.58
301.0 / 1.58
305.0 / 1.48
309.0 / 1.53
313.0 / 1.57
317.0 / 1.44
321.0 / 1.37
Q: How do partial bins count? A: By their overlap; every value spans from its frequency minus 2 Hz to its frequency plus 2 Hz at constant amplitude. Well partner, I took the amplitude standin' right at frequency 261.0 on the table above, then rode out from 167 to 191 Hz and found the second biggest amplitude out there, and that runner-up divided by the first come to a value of 2.1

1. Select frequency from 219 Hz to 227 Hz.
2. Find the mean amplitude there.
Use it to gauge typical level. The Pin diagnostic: 1.30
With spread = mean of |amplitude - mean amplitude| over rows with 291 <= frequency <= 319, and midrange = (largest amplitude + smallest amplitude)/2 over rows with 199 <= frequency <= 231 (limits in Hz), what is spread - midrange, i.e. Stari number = -1.32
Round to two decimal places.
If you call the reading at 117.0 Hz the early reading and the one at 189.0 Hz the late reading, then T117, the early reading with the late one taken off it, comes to -0.29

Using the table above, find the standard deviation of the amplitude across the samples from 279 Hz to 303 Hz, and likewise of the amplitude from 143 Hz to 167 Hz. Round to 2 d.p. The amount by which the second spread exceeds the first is 0.00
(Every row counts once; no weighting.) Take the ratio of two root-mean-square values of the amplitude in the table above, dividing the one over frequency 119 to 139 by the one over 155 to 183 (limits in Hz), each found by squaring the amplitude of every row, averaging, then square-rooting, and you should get 0.8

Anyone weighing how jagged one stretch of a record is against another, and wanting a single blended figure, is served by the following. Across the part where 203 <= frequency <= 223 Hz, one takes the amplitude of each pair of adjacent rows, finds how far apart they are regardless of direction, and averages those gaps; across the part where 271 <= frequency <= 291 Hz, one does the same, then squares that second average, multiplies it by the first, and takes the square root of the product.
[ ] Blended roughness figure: 0.029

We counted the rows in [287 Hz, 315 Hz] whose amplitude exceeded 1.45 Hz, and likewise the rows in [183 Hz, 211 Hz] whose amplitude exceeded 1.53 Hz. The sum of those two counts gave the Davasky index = 12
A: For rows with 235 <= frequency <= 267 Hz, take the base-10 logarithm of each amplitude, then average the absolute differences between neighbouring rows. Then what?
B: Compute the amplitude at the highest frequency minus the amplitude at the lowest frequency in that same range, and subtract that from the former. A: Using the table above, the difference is -0.15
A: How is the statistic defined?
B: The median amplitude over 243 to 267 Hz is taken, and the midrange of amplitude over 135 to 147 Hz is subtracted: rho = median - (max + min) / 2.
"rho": -0.1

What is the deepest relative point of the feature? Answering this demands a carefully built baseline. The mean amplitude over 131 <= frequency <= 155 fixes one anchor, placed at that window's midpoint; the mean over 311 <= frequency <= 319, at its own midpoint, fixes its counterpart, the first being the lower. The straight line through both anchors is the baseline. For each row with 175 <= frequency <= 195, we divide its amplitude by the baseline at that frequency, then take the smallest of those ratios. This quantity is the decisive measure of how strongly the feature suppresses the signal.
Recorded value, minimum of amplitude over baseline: 1.1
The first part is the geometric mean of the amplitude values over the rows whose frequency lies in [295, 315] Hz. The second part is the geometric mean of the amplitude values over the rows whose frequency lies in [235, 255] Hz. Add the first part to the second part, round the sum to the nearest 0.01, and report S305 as 2.40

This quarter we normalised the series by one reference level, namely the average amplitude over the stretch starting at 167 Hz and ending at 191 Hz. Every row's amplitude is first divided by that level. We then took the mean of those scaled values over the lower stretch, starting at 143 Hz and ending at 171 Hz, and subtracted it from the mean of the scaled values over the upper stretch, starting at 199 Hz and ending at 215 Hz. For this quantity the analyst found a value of 0.09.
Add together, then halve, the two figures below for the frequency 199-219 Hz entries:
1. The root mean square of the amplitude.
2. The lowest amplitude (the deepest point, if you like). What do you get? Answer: 1.5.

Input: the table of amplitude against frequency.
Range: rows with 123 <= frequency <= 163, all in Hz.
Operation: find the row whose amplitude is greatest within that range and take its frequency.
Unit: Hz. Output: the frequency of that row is 157.0 Hz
